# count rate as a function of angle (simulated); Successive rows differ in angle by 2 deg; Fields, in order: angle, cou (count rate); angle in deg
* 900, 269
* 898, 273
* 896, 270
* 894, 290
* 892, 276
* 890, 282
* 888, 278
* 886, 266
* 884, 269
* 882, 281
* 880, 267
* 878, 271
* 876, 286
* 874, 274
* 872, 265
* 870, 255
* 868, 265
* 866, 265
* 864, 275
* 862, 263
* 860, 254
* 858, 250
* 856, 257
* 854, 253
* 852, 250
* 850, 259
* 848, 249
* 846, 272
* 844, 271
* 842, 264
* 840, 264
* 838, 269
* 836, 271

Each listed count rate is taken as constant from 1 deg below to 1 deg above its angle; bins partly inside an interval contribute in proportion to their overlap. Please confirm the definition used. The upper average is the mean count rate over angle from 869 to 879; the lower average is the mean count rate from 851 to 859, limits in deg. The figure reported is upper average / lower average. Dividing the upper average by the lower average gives 1.07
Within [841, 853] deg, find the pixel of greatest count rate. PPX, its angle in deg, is 846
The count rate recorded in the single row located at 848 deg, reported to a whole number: 249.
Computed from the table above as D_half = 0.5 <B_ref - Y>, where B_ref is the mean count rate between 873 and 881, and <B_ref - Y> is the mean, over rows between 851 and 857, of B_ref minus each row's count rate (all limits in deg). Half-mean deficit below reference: 11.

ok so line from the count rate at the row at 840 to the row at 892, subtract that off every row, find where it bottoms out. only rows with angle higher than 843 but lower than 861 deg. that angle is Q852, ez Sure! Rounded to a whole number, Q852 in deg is 858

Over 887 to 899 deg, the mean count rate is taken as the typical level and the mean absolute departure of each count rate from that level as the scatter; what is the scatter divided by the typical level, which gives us 0.019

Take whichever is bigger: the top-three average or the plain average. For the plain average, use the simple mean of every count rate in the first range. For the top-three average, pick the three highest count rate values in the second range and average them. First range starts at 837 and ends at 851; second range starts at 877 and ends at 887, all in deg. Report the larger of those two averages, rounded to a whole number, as 274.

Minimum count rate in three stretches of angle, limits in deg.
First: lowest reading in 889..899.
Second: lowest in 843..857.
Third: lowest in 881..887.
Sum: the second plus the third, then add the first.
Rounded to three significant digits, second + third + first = 785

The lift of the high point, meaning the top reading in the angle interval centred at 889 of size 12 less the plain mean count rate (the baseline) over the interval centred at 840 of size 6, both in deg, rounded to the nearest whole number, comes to 24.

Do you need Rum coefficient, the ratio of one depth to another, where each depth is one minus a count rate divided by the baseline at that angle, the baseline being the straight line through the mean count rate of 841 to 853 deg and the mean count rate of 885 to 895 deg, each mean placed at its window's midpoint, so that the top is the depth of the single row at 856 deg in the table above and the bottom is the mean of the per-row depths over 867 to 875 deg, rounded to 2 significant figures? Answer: 1.3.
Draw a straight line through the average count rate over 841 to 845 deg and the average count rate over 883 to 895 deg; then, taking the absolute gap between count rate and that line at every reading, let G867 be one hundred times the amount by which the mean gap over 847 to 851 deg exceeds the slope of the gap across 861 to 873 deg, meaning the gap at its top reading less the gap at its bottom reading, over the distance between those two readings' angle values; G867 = 1471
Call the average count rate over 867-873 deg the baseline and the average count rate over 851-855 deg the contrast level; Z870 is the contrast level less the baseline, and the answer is -10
